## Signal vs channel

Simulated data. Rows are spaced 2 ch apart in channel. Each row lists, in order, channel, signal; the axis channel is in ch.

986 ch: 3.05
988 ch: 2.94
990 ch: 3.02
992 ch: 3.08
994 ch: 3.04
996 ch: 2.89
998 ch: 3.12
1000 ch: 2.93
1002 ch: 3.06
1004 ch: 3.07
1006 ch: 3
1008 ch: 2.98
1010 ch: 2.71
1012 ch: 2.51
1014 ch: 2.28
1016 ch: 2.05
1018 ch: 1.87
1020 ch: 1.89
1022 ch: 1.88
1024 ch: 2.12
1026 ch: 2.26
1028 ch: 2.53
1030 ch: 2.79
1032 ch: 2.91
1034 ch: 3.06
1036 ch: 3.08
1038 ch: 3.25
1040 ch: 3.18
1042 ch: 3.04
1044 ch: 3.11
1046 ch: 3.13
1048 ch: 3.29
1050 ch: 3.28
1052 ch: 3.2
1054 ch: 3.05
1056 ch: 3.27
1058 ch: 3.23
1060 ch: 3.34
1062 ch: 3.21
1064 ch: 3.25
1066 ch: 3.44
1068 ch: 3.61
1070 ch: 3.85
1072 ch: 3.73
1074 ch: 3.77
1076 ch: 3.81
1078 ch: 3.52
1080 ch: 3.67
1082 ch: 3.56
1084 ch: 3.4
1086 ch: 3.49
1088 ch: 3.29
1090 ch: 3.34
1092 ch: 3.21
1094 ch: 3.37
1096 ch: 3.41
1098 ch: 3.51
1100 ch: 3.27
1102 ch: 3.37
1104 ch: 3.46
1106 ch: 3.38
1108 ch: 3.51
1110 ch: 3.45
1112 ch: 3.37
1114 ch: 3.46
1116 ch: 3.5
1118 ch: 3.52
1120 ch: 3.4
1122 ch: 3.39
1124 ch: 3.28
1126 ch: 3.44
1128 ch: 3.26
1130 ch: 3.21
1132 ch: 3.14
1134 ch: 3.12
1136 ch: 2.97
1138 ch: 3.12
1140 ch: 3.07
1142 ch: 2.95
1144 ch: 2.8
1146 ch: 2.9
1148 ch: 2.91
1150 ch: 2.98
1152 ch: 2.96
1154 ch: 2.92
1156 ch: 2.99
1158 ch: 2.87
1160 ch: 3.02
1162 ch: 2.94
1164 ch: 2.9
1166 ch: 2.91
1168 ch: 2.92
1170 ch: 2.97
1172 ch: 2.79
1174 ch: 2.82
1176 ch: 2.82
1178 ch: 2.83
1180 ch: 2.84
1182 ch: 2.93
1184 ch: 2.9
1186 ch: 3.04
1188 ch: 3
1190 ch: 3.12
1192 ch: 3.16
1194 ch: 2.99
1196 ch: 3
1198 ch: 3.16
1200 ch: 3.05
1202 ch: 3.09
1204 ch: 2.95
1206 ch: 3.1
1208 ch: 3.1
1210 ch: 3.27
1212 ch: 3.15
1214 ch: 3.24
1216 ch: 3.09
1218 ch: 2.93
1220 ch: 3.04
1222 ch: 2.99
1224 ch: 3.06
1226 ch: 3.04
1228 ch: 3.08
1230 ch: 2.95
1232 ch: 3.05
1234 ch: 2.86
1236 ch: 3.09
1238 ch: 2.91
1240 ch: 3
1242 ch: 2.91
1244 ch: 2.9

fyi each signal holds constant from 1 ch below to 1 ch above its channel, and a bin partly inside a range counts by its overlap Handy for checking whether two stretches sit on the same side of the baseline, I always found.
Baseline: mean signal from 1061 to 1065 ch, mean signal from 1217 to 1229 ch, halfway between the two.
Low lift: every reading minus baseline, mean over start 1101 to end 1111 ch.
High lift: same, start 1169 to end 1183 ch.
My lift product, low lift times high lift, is -0.08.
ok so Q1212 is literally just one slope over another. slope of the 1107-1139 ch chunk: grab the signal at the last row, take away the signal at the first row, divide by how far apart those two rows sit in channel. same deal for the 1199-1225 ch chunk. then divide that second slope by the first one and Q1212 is 0.0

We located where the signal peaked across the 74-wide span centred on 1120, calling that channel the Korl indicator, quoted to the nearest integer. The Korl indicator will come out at 1118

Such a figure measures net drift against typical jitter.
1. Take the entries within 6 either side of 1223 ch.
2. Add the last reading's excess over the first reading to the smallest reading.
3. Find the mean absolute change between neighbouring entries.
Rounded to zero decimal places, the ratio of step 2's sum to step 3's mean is 53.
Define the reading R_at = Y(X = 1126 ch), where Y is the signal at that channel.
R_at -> 3.44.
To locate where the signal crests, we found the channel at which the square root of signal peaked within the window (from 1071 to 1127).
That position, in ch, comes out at 1076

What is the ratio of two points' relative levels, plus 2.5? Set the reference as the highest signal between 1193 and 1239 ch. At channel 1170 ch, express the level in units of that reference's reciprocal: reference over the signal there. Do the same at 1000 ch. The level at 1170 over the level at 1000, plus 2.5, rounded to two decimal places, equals 3.49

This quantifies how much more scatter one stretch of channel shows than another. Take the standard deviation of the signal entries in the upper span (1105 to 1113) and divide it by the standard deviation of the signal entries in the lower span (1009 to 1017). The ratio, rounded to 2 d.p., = 0.23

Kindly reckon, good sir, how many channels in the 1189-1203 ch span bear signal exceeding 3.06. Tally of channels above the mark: 4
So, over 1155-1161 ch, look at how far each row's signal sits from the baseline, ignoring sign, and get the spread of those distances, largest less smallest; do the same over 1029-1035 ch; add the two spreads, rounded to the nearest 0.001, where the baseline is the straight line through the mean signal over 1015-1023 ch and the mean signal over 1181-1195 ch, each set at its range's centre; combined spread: 0.381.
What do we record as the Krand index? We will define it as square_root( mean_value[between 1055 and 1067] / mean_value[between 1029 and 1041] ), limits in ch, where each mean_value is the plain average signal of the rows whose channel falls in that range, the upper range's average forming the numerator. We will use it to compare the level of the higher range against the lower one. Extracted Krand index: 1.04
